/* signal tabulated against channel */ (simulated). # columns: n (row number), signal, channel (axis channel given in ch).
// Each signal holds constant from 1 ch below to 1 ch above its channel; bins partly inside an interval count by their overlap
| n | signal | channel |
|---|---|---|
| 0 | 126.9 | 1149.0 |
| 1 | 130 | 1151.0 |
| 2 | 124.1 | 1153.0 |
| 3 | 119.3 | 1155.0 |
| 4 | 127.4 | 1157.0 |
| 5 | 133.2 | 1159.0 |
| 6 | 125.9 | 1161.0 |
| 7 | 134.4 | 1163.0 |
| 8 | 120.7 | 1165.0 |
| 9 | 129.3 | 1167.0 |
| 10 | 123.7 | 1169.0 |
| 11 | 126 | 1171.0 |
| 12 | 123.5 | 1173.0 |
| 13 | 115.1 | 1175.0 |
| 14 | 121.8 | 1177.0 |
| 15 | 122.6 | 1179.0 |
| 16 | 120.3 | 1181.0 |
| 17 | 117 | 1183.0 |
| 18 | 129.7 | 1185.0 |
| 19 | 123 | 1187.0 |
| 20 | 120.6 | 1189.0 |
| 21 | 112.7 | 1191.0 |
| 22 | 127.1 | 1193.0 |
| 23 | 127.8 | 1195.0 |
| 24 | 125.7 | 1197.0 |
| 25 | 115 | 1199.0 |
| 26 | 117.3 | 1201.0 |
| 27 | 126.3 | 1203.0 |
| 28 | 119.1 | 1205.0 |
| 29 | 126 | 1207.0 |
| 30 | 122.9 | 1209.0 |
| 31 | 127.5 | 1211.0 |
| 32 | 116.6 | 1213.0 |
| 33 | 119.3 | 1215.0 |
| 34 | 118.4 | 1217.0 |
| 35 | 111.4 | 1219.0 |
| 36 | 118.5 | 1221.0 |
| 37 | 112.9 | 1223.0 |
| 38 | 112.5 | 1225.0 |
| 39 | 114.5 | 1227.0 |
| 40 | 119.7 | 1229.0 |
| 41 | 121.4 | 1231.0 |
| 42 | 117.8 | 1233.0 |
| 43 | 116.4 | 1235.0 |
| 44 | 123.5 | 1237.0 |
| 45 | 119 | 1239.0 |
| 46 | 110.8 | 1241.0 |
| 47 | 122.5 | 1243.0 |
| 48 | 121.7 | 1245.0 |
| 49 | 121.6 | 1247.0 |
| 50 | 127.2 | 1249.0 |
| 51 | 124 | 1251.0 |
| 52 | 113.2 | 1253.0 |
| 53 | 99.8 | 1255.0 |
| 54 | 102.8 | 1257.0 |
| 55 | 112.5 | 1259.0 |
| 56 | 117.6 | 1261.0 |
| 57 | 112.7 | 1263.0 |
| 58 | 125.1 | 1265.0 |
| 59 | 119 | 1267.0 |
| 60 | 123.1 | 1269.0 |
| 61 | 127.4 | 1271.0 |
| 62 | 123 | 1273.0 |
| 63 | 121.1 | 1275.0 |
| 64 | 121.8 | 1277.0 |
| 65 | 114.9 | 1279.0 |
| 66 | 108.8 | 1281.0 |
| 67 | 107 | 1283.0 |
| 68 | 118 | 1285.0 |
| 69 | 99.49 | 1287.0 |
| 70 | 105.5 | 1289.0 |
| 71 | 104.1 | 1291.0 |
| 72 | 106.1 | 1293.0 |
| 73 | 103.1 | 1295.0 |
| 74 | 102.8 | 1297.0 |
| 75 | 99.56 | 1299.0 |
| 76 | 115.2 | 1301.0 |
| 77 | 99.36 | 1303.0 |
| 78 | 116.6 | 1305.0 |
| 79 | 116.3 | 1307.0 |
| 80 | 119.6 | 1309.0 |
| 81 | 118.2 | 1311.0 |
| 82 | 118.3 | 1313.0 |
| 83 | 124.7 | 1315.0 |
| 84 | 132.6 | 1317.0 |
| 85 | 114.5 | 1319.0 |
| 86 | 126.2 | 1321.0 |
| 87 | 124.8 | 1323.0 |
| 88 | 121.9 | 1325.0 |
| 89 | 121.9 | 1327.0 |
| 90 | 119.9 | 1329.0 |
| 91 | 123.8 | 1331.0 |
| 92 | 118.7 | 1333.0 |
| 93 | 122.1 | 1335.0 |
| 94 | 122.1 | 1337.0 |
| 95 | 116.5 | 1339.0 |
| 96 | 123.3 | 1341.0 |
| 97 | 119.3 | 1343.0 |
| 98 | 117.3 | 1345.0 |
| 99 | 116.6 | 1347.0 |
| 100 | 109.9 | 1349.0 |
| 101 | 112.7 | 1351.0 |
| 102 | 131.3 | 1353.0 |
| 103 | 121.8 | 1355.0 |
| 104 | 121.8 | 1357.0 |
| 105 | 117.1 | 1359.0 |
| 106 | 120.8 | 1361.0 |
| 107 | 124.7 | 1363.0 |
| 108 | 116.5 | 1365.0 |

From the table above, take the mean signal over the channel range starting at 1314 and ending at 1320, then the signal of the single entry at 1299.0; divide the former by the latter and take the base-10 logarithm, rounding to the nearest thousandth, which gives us 0.095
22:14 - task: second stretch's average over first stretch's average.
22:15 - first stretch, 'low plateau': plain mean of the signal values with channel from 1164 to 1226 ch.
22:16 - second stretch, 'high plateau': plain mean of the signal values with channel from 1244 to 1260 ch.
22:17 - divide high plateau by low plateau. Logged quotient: 0.95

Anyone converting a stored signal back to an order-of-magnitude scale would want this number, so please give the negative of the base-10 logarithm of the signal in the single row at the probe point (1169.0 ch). -2.09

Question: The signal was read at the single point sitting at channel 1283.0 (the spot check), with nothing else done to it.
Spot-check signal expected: 107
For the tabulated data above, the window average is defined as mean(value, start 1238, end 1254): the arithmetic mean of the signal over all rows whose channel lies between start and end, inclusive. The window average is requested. 120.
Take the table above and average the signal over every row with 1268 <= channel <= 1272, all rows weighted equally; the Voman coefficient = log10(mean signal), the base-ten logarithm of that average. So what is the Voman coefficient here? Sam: 2.10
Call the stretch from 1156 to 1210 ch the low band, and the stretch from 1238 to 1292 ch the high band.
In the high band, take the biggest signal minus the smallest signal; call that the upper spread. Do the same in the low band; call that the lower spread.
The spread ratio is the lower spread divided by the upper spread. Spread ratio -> 0.78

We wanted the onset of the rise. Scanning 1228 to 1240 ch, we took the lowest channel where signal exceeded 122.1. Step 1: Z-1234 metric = 1237.0 ch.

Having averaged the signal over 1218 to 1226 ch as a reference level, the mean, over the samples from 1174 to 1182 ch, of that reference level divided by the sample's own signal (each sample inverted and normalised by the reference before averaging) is 0.950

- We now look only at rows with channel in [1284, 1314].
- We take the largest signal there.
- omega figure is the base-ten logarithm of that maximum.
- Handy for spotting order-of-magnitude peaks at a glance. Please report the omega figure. 2.08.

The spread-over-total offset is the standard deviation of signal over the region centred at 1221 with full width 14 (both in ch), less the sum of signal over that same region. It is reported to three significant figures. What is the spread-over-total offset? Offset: -804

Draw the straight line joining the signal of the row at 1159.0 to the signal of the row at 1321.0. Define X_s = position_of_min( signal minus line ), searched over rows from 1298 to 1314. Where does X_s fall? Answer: 1303.0 ch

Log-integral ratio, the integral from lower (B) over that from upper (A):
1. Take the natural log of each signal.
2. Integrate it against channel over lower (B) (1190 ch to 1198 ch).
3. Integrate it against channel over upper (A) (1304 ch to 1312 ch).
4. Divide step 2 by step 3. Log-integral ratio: 1.01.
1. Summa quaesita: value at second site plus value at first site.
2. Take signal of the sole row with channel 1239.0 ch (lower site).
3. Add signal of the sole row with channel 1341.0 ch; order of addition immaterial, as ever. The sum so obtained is 242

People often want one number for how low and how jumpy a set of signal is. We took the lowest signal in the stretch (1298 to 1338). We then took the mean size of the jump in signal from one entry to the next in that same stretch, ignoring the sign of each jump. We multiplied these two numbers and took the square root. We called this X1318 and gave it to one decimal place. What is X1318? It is 24.7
